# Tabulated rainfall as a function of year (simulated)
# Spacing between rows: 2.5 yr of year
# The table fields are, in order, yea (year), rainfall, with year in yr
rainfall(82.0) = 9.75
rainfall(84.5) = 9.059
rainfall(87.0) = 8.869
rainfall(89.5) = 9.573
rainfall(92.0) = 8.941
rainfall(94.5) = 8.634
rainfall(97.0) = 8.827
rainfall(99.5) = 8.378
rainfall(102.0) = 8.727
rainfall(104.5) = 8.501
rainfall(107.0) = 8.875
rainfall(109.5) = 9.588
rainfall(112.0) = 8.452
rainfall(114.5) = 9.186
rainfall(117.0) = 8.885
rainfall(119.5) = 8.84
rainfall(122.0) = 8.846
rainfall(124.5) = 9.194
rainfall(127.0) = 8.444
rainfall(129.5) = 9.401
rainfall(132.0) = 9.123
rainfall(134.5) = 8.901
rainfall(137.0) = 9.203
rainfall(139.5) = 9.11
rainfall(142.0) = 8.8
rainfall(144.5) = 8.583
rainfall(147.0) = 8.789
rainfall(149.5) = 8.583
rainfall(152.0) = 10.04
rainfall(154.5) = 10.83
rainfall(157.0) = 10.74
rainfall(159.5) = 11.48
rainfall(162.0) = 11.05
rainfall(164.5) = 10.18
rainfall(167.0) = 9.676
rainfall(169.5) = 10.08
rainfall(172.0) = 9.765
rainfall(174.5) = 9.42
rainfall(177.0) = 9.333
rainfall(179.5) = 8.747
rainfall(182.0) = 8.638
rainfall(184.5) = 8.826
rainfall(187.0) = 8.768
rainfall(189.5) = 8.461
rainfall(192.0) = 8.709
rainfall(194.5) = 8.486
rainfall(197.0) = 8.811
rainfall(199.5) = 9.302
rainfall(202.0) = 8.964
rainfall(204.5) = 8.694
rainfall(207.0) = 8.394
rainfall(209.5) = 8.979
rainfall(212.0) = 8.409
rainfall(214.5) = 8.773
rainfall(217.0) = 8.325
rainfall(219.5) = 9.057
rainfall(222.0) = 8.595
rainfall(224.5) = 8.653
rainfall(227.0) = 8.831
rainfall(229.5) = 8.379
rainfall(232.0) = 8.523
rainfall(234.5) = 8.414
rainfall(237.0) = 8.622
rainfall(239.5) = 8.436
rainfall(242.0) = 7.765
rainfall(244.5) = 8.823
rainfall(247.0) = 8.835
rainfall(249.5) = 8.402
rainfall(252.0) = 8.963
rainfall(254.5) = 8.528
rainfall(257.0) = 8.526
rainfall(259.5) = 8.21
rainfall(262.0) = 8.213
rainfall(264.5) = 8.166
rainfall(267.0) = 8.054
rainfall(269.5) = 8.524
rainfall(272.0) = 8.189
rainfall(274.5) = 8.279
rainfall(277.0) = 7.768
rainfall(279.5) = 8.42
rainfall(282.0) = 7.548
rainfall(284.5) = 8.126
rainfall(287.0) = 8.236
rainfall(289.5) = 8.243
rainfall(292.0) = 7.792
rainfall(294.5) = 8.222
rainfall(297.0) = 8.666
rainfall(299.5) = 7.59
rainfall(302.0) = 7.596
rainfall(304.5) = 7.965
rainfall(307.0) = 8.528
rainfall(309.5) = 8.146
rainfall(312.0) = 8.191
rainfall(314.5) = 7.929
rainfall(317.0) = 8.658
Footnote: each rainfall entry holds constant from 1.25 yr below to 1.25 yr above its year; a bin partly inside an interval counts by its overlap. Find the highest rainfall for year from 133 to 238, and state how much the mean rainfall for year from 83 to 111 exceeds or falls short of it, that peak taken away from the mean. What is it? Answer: -2.6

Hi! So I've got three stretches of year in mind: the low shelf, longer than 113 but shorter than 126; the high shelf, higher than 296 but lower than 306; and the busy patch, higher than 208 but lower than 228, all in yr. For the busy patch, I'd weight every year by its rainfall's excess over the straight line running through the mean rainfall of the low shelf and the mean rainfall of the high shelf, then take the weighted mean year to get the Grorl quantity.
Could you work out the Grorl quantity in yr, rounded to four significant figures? 219.1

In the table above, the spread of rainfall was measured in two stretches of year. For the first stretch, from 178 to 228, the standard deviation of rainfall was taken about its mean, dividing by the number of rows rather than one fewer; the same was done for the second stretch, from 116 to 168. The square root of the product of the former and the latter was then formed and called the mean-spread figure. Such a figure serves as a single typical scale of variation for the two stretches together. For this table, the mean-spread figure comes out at 0.46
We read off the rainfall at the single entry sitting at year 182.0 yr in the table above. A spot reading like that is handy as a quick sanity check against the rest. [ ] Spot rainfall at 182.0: 8.638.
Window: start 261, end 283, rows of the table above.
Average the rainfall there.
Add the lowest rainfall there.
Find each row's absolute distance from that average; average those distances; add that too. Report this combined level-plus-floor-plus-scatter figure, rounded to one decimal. 15.9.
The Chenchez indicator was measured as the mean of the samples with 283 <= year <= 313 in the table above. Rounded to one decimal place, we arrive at 8.1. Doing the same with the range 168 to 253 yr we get 8.8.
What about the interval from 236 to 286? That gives 8.3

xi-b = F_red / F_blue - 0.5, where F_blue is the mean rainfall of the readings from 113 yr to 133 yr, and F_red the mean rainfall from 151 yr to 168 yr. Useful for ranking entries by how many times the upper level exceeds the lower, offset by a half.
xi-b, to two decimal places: 0.68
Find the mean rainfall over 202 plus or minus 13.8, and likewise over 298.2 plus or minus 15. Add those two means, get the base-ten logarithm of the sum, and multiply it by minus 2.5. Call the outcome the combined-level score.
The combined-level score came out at -3.07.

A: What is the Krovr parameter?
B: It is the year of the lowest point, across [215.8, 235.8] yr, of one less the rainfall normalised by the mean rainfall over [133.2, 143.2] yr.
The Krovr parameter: 219.5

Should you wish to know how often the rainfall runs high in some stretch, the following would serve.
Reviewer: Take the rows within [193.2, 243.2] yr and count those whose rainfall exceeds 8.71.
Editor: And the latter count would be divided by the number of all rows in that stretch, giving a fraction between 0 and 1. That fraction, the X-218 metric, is 0.35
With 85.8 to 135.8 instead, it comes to 0.75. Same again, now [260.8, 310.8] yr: 0.00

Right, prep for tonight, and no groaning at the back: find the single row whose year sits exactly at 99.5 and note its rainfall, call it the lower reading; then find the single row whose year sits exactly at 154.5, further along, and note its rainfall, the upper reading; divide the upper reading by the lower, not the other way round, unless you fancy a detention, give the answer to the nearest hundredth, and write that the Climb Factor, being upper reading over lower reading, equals 1.29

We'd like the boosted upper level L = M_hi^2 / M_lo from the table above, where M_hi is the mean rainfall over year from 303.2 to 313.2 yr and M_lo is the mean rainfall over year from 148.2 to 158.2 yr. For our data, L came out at 6.7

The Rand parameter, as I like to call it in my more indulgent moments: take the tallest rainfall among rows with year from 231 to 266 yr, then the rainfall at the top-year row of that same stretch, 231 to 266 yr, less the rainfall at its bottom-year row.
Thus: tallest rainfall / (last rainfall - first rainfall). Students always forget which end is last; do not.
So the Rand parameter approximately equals -25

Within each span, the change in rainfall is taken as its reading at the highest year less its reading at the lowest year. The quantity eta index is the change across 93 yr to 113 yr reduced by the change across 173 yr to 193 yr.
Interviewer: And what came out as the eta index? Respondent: 0.5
